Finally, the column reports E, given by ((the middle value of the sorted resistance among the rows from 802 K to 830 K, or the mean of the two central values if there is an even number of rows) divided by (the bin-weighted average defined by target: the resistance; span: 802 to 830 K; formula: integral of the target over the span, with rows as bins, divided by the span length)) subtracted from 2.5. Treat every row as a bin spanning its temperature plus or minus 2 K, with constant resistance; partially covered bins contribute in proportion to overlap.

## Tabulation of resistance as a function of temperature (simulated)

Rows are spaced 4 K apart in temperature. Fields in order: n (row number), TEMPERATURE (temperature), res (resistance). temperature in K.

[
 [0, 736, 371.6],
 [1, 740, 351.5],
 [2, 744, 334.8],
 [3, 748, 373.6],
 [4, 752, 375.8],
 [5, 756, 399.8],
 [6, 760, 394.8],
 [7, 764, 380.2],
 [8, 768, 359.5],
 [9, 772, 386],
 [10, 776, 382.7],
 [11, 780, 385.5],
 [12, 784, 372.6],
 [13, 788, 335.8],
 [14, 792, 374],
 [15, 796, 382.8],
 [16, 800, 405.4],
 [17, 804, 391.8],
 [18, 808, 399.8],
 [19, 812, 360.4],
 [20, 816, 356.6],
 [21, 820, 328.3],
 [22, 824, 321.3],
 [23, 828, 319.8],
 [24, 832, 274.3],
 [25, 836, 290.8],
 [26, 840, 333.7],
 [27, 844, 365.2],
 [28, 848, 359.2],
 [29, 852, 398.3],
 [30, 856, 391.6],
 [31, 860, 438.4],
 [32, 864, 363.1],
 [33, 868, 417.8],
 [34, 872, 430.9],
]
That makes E 1.49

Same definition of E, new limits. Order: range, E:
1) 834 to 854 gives 1.47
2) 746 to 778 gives 1.50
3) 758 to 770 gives 1.49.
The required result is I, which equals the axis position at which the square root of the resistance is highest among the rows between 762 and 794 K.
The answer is 772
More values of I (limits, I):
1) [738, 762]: 756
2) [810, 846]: 844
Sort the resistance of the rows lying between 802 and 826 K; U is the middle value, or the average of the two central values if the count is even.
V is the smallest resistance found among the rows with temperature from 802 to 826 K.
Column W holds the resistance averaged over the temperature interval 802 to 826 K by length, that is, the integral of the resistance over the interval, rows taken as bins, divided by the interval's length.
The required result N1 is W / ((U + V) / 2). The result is 1.058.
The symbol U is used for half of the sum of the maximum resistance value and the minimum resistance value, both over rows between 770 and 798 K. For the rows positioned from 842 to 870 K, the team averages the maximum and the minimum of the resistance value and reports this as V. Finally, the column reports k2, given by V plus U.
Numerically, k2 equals 760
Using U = 361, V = 399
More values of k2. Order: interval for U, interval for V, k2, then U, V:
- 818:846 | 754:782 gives 699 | 320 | 380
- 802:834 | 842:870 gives 736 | 337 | 399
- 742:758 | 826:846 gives 687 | 367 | 320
